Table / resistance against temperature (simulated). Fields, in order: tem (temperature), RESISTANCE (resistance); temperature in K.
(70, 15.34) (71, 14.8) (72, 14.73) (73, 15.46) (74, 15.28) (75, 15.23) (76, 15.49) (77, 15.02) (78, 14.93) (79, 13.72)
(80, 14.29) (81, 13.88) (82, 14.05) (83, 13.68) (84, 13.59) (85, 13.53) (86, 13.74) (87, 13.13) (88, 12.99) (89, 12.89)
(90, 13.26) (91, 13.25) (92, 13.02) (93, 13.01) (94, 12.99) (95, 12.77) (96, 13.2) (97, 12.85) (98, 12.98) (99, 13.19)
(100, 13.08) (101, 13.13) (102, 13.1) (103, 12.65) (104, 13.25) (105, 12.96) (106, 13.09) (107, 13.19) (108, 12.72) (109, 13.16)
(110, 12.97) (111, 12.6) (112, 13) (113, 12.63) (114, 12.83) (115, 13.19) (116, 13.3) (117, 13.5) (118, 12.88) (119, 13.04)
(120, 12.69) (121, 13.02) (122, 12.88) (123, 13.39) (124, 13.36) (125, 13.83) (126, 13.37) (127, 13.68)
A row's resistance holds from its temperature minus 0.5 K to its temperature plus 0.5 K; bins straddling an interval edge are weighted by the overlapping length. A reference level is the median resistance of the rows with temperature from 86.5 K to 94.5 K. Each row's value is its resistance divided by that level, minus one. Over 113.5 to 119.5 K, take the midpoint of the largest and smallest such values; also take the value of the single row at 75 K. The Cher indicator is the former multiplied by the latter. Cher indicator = 0.0020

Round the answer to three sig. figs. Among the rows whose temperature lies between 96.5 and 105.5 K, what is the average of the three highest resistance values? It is 13.2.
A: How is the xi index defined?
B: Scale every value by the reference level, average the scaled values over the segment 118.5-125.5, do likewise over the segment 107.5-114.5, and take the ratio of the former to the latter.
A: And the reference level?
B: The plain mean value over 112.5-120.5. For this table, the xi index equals 1.03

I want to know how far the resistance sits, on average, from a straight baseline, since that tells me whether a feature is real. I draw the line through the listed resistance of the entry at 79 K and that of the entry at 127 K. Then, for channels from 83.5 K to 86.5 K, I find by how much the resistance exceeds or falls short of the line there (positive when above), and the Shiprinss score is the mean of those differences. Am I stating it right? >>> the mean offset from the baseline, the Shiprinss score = -0.1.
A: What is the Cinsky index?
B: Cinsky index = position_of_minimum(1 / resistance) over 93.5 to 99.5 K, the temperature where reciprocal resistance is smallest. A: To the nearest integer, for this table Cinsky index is 96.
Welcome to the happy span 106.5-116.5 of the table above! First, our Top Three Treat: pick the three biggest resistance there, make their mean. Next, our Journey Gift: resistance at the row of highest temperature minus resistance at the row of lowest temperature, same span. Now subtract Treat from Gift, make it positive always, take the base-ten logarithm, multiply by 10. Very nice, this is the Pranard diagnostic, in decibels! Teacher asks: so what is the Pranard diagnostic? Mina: 11.2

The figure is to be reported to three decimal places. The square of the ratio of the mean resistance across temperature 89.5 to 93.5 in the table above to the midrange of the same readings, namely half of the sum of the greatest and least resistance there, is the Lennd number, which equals 1.000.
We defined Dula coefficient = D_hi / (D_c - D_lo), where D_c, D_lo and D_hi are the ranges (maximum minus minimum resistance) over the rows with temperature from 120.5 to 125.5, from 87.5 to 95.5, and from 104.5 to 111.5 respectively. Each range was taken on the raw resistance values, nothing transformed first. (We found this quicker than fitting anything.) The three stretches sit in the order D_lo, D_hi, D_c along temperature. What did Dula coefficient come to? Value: 1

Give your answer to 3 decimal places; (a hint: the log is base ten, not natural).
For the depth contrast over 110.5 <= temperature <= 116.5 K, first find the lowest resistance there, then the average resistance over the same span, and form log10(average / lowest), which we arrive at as 0.011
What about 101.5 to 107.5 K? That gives 0.013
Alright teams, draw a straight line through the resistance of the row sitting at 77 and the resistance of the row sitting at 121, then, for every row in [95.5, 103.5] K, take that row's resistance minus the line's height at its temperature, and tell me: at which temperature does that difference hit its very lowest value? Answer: 97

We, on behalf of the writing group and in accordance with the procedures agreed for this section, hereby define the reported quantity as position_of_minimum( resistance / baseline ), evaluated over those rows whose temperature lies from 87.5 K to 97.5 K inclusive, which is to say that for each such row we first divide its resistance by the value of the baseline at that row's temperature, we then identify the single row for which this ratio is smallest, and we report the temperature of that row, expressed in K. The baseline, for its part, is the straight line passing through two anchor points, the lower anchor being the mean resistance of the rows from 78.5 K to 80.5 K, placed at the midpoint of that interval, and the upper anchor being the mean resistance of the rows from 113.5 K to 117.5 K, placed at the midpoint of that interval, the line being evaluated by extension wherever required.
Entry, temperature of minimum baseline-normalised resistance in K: 89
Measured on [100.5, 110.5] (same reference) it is 103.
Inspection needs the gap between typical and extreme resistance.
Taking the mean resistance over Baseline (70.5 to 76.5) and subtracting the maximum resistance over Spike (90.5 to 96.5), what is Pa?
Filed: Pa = 1.9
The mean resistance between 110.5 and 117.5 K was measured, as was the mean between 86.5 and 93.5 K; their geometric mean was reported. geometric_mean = 13.0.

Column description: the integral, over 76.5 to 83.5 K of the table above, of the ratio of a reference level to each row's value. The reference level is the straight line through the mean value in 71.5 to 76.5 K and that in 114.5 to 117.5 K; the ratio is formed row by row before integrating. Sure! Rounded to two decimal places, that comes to 7.37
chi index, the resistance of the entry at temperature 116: 13.3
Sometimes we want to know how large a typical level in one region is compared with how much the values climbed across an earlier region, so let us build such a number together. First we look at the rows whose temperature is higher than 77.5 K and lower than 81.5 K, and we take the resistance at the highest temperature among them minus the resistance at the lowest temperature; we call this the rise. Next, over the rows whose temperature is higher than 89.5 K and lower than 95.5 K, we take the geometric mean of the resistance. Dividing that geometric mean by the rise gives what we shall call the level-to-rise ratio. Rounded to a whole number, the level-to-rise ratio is -12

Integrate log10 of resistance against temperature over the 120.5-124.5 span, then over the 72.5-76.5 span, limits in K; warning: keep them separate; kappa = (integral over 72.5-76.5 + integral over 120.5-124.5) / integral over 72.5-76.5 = 1.94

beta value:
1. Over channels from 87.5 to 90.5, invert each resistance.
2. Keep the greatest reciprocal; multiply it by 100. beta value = 7.76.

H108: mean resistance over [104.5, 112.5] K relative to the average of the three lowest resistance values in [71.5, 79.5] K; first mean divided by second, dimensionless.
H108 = 0.90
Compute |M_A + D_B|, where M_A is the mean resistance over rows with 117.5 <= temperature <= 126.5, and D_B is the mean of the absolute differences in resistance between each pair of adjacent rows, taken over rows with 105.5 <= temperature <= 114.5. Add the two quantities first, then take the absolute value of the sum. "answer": 13.5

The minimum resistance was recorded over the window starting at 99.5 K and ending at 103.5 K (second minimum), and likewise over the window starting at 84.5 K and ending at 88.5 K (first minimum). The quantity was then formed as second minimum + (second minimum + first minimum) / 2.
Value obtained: 25.5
